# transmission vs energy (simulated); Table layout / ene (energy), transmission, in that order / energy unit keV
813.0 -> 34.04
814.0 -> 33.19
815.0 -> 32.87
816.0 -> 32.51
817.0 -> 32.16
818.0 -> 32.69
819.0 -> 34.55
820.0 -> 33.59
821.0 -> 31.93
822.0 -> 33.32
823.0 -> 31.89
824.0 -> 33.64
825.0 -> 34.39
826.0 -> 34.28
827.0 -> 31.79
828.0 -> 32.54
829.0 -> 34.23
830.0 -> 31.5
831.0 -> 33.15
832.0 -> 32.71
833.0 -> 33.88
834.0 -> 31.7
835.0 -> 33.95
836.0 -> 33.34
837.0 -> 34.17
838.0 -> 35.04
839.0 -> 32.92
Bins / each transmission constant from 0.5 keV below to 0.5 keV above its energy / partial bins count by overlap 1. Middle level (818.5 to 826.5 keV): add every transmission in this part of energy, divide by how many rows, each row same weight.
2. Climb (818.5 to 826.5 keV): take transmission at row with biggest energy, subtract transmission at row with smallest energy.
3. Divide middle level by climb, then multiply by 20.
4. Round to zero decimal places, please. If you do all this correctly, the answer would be -2478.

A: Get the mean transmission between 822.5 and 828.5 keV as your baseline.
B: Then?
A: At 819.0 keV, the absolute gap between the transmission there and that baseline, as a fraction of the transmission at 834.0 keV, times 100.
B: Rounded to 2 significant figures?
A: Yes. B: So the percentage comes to 4.6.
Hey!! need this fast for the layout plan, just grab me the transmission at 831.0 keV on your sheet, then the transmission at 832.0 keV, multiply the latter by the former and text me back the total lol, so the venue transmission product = 1084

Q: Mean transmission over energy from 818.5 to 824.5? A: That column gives 33.2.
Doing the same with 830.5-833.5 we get 33.2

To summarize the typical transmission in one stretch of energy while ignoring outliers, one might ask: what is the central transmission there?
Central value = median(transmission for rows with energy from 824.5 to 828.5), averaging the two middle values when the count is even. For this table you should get 33.4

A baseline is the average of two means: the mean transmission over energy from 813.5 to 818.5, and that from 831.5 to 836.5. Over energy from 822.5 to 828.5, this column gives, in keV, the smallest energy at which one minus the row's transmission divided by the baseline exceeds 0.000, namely 823.0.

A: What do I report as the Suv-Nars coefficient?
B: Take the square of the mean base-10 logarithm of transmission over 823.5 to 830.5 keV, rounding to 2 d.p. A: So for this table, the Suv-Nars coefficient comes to 2.31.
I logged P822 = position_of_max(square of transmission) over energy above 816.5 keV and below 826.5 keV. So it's 819.0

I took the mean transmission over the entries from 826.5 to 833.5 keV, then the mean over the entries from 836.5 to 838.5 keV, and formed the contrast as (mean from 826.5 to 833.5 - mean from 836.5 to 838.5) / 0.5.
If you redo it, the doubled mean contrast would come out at -3.6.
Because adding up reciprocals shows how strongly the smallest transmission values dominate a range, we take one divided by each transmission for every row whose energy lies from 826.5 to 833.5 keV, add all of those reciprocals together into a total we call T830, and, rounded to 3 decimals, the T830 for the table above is 0.213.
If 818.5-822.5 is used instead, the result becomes 0.120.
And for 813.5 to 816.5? 0.091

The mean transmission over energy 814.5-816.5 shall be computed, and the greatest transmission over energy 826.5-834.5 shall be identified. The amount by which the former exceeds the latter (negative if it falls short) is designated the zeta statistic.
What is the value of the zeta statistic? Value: -1.5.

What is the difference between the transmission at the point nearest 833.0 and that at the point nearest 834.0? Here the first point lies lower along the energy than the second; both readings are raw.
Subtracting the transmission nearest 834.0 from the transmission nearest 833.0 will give 2.2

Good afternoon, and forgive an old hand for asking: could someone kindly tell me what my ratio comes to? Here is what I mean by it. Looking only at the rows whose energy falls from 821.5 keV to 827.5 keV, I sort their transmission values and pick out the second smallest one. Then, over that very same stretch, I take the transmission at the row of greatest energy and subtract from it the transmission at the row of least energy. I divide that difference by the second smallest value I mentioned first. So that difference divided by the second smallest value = -0.048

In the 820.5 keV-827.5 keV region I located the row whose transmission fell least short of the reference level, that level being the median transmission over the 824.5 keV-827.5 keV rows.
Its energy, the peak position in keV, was 825.0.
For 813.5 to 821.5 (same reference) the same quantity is 819.0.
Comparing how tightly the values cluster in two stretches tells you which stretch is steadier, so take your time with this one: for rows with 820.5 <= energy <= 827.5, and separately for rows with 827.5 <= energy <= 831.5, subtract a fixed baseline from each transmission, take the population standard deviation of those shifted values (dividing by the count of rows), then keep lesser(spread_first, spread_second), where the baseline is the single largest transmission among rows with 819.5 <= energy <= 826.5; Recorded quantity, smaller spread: 0.99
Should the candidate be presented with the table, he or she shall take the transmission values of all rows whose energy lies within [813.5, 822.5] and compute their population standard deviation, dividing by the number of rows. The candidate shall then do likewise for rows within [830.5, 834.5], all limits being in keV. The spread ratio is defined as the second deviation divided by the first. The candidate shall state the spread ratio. 1.05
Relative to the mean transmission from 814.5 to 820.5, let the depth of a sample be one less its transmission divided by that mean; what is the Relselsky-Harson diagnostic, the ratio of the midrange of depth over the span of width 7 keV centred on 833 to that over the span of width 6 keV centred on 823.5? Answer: -4.3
